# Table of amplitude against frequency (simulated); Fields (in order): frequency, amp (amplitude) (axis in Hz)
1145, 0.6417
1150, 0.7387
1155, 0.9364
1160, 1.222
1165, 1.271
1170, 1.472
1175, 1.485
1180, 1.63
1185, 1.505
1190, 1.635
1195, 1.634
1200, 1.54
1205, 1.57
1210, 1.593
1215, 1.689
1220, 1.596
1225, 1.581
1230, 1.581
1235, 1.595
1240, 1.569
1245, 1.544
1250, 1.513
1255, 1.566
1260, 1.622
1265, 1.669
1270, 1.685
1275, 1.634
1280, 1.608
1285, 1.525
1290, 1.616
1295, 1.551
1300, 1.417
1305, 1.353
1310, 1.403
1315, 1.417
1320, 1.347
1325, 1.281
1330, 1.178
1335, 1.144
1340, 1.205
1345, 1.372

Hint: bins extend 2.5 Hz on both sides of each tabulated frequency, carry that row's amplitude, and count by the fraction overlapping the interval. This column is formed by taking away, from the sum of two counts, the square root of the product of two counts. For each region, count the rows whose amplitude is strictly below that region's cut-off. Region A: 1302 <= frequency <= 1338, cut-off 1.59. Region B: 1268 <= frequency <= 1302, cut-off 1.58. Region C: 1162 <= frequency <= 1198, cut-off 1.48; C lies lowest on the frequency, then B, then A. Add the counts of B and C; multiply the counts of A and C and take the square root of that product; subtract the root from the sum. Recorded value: 1.26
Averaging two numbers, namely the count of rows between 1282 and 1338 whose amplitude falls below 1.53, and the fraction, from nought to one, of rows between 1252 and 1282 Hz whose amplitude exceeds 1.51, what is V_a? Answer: 5.0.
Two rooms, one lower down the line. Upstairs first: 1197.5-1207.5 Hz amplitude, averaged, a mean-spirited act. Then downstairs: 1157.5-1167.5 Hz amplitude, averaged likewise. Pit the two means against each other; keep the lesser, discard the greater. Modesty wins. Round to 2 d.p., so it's 1.25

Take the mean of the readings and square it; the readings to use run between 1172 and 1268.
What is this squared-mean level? 2.51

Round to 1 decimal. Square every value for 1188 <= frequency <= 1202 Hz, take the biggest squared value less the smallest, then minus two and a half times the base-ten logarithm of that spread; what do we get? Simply 1.3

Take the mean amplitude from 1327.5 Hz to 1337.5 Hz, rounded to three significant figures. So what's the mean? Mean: 1.16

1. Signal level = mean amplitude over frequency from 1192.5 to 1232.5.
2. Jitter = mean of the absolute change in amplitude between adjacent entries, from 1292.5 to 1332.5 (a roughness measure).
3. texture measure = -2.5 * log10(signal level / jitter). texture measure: -3.37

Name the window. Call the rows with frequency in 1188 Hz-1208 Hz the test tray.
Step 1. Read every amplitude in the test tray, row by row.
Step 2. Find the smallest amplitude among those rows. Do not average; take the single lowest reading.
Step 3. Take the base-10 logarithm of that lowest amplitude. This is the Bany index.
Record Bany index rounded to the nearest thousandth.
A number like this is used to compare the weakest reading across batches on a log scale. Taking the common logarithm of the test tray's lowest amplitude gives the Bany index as 0.188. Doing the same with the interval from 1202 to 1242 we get 0.196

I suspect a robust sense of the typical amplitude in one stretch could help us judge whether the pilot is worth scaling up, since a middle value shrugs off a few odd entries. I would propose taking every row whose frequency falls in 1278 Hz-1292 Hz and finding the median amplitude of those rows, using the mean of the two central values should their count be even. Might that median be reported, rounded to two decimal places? 1.61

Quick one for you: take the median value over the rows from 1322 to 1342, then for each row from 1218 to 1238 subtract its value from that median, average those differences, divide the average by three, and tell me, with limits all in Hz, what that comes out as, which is -0.13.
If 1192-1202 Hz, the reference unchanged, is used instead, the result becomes -0.13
